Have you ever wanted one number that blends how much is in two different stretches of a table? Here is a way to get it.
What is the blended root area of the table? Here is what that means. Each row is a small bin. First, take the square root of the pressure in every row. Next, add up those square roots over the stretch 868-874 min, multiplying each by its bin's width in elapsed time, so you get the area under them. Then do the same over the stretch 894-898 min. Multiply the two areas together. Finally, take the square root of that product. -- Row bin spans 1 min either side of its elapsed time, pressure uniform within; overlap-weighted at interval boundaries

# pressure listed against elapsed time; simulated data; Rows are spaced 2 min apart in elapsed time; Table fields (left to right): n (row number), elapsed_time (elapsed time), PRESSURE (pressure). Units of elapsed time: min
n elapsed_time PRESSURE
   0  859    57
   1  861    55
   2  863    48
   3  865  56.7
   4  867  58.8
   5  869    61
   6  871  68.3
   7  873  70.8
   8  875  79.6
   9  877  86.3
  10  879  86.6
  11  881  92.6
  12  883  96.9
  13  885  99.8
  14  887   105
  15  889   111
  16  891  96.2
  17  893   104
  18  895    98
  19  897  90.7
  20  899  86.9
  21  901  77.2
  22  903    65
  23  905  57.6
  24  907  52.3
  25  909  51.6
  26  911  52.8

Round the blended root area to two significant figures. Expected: 44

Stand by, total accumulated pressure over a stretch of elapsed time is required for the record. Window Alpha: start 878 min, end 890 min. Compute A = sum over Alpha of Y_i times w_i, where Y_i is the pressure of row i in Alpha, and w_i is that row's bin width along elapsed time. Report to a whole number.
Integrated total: 1184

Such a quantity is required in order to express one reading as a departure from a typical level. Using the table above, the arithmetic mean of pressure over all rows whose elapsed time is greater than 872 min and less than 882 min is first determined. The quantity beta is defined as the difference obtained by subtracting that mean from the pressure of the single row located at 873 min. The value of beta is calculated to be -12.4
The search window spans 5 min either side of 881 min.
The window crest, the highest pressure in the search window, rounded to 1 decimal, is 99.8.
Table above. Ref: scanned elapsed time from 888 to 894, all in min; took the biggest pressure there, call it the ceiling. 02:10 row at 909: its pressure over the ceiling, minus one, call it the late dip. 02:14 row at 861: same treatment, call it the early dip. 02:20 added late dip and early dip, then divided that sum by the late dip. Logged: 1.9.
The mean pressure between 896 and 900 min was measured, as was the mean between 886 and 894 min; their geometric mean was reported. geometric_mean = 96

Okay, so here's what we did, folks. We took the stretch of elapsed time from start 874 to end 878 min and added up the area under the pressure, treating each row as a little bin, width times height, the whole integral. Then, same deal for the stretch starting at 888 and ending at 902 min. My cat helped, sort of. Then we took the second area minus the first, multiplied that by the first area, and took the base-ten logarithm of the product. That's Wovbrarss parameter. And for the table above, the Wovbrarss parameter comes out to 5.5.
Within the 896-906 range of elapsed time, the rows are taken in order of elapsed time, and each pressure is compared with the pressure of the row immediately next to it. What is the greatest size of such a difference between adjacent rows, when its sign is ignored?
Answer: 12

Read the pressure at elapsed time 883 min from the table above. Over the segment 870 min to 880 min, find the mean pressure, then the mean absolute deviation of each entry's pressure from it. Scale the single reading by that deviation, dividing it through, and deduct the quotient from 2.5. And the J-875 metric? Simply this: -11.3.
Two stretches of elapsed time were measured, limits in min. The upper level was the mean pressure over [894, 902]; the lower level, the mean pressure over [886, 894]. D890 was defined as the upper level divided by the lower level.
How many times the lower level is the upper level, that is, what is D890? 0.85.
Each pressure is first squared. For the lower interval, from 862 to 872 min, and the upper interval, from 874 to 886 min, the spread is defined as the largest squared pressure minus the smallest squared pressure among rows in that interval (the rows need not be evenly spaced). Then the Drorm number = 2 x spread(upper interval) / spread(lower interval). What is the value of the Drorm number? 3.1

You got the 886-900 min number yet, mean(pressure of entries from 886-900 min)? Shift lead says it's 99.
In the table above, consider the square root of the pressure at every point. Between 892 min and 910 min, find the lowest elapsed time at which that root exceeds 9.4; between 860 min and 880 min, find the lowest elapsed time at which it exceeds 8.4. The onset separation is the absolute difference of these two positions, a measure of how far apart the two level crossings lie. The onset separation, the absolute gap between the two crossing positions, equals 20 min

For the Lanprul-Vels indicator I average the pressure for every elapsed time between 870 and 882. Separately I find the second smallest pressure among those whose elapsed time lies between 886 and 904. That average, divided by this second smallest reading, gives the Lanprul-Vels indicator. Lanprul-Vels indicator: 1.05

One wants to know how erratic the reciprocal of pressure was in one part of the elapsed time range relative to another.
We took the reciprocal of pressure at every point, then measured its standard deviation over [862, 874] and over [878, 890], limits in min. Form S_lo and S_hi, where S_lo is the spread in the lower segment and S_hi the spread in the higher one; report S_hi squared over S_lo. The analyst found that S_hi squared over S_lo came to 0.0003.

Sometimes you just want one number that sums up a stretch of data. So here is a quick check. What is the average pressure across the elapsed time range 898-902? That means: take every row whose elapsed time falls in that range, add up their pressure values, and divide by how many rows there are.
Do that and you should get 82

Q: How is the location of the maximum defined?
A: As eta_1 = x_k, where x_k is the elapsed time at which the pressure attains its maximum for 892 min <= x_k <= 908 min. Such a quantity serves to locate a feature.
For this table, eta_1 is 893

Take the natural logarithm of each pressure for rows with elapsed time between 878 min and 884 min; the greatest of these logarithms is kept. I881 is 4.57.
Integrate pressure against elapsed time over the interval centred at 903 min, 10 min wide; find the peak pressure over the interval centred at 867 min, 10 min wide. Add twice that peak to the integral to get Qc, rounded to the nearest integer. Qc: 815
